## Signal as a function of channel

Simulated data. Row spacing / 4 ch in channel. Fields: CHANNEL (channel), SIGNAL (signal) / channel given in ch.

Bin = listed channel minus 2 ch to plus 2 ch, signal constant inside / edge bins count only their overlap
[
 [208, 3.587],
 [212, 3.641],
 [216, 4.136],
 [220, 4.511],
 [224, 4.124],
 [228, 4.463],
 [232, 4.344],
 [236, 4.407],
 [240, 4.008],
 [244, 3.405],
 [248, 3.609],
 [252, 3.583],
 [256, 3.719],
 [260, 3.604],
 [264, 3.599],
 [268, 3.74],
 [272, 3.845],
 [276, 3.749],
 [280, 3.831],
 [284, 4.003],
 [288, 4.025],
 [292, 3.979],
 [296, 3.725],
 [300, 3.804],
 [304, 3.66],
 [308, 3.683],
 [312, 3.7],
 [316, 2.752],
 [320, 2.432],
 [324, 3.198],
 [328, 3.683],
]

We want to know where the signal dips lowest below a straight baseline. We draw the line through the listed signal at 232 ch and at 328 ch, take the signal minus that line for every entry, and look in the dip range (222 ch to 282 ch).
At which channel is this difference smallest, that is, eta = 244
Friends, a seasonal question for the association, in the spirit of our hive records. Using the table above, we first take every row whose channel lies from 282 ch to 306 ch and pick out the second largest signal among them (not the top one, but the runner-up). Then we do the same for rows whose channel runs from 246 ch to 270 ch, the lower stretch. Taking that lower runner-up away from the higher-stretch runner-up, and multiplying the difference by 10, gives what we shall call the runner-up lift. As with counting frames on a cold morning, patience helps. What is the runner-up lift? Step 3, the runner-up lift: 2.8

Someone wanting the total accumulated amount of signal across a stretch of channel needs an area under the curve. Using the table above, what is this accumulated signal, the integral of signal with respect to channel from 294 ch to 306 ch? 44.8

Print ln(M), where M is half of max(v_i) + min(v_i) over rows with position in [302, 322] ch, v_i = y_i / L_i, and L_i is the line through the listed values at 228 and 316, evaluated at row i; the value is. 0.10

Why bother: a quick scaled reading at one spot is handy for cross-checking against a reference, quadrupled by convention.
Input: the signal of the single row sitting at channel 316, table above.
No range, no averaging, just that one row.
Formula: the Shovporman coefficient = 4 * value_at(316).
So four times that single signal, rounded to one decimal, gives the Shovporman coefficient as 11.0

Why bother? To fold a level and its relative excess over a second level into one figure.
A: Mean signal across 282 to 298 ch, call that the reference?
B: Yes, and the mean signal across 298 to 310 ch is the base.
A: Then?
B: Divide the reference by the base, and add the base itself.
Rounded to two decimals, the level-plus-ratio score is 4.77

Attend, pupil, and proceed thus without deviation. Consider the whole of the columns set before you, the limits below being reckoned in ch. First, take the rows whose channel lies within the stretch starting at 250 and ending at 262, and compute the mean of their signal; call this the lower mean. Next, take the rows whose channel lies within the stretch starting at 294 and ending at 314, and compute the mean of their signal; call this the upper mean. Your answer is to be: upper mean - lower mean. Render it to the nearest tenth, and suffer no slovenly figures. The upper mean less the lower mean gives 0.1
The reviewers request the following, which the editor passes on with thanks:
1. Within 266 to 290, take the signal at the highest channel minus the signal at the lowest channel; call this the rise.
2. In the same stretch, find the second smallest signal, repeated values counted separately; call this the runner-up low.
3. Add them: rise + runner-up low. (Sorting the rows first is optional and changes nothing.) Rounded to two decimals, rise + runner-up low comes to 4.03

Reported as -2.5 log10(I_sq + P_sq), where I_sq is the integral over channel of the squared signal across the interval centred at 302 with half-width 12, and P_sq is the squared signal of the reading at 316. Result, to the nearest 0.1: -6.4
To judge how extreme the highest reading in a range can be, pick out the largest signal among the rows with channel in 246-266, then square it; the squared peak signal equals 14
